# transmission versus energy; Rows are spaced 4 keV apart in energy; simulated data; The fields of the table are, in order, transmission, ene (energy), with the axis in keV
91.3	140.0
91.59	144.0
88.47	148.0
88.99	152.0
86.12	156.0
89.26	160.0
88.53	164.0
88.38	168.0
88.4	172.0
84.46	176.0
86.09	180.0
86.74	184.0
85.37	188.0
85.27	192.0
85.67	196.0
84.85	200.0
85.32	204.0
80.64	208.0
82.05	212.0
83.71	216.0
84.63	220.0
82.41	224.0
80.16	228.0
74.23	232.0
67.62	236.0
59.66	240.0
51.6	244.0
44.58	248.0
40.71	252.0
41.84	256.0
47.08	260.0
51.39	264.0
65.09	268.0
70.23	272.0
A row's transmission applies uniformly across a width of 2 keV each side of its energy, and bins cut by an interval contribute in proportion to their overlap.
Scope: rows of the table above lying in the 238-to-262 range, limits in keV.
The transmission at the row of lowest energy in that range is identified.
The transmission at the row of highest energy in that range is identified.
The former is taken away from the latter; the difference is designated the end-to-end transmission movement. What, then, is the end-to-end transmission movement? -13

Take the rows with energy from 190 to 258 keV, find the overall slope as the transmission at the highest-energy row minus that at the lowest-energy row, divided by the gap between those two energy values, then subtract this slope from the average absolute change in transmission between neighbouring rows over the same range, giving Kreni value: 4.1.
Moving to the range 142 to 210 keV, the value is 1.7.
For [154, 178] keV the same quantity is 1.7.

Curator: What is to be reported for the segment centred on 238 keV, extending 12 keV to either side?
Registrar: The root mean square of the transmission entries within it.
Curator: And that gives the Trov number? 64.2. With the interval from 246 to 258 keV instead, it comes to 42.4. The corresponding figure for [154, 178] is 87.5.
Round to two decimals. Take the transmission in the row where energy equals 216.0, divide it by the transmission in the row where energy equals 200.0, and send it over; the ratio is 0.99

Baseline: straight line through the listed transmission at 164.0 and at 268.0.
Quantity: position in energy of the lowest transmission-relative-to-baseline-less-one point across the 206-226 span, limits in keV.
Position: 208.0 keV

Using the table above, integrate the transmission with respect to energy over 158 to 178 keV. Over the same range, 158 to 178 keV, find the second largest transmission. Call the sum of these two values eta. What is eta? 1845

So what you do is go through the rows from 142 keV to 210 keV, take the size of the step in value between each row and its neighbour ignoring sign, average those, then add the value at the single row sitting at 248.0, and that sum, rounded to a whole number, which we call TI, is 46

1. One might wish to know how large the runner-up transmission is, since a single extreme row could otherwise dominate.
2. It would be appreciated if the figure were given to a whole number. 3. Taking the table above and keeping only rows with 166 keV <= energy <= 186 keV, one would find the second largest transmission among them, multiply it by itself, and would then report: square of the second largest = 7811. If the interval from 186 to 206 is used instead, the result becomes 7288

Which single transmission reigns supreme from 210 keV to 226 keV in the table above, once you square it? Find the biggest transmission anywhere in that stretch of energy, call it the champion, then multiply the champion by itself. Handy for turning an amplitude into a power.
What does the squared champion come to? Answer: 7162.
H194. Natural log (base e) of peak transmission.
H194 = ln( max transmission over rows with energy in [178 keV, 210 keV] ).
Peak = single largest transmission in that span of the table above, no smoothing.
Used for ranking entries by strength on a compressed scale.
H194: 4.46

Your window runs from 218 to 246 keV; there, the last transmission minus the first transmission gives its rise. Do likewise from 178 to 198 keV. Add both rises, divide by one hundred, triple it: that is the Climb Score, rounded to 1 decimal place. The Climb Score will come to -1.0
